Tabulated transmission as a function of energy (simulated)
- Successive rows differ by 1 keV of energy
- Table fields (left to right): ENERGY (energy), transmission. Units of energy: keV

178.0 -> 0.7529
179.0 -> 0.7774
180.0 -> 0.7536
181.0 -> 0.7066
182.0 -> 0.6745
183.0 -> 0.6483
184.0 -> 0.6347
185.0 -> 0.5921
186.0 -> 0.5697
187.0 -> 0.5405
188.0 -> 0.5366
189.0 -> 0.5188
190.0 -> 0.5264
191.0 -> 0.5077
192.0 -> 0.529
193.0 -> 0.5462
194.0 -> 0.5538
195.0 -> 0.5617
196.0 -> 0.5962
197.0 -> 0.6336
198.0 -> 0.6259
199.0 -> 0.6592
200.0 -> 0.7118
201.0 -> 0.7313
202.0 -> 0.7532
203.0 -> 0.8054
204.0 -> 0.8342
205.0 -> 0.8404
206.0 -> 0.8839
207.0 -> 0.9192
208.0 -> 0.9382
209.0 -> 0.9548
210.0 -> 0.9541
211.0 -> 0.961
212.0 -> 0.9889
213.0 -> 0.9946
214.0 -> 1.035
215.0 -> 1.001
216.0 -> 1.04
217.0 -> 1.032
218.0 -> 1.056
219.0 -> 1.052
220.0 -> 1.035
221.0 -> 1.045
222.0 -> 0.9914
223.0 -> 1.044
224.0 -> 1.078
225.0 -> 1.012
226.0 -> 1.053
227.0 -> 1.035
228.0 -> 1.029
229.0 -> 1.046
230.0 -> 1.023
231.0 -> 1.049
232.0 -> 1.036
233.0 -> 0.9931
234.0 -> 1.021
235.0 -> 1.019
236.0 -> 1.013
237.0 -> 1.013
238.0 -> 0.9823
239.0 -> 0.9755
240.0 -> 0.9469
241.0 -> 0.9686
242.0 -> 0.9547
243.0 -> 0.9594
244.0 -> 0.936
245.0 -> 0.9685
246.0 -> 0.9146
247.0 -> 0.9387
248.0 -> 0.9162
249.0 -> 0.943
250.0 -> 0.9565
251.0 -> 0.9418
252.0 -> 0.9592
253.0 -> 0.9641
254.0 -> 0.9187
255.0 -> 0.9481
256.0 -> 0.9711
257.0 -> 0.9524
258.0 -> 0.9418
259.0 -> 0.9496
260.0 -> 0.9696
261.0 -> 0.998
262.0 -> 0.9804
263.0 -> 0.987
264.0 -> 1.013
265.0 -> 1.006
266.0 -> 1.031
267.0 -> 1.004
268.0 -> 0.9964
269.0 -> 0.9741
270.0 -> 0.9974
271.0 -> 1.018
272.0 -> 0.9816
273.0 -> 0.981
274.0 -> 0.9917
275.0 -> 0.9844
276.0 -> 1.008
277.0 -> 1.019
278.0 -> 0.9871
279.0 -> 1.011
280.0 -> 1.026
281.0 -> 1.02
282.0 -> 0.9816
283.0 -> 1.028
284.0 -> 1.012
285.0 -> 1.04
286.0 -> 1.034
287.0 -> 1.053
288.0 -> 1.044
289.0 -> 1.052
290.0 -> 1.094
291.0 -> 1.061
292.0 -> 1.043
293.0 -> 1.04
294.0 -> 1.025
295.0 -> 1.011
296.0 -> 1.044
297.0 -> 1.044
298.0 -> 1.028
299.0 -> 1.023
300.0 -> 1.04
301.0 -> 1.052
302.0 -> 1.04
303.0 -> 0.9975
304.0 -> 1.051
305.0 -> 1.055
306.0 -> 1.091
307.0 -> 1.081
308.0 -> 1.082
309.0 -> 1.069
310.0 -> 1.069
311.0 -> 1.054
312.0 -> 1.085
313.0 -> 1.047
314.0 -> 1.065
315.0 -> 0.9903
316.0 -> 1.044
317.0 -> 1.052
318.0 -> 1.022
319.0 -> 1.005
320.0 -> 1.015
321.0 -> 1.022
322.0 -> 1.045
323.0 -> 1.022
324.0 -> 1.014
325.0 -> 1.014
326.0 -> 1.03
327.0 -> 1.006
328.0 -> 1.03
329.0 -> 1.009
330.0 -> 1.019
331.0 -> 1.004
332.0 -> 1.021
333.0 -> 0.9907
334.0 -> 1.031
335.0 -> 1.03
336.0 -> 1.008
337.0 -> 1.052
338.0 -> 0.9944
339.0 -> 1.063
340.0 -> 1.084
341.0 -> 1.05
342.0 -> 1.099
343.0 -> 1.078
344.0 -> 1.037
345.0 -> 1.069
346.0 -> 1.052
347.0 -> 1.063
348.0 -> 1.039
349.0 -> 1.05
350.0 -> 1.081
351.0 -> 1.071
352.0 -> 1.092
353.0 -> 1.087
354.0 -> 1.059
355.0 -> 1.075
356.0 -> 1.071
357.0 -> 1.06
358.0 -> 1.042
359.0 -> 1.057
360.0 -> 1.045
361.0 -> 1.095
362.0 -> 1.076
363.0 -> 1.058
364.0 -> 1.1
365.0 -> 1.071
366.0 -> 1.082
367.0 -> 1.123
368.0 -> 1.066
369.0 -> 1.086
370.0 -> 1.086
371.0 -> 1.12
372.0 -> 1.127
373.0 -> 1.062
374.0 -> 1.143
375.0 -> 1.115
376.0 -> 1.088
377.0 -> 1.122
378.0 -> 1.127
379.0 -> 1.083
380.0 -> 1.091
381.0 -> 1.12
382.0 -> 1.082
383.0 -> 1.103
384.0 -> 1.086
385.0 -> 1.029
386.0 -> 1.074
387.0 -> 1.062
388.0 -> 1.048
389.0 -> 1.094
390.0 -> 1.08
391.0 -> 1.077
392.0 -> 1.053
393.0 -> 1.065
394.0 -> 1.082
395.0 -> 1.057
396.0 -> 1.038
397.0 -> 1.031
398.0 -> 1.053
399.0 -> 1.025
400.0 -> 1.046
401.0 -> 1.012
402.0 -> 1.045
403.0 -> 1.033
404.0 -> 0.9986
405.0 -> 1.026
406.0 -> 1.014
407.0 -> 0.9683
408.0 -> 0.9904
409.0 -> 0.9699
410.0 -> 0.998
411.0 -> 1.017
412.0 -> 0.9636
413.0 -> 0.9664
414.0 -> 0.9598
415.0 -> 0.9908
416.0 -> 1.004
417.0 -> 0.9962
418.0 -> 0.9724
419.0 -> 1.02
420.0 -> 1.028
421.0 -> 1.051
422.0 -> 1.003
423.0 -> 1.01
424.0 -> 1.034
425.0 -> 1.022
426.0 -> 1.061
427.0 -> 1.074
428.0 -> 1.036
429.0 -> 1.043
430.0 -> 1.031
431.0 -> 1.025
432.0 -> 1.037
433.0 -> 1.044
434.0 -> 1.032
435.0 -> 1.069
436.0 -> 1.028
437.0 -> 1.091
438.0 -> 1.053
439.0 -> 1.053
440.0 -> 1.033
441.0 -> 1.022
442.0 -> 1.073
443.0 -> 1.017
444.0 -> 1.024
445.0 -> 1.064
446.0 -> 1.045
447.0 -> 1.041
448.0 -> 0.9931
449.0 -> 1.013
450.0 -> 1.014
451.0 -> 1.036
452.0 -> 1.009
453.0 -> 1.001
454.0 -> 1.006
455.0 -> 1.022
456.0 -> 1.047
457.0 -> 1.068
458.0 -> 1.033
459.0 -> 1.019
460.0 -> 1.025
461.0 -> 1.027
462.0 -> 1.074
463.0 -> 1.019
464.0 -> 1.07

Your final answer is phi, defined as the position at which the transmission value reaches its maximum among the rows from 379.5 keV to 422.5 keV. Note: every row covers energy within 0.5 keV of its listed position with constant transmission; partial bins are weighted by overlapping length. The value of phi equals 381.0 keV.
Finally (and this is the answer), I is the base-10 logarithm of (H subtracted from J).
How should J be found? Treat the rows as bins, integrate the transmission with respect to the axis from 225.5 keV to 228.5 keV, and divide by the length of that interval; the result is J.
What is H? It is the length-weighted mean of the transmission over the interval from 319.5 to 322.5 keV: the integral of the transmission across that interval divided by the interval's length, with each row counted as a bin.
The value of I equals -1.9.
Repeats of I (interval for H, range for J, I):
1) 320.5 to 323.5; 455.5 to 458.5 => -1.7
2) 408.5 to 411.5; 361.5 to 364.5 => -1.1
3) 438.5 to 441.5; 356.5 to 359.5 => -1.8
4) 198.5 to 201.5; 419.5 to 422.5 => -0.5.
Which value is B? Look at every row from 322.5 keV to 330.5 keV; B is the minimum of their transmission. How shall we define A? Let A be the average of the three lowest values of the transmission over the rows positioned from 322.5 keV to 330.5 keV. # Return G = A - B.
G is 0.0037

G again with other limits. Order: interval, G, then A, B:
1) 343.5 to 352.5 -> 0.0050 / 1.04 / 1.037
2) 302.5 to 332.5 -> 0.0070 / 1.00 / 0.9903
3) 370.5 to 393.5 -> 0.0143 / 1.04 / 1.029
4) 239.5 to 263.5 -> 0.0019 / 0.92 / 0.9146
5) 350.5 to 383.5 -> 0.0060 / 1.05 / 1.042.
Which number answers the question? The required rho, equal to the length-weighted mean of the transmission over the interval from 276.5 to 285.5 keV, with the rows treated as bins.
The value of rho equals 1.01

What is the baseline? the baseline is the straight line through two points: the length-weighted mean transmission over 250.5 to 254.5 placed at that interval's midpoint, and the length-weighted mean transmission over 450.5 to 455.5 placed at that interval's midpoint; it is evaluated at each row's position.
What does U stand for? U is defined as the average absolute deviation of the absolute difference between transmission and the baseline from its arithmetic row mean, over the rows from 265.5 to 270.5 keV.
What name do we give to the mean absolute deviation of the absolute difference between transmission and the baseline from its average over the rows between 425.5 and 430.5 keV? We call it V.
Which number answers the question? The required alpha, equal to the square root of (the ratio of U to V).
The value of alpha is 0.96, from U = 0.0139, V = 0.0152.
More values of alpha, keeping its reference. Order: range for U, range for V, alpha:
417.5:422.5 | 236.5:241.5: 0.85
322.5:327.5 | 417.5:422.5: 0.77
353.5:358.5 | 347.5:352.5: 0.74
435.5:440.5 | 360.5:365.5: 1.09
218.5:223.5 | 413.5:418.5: 1.09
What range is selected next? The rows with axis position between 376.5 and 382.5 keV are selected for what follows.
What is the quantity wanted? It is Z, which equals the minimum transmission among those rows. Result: 1.082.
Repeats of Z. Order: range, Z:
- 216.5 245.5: 0.936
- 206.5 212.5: 0.9192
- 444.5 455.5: 0.9931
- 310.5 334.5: 0.9903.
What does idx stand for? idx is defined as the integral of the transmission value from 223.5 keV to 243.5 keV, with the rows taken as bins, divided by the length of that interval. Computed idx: 1.01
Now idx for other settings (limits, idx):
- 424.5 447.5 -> 1.04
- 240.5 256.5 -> 0.95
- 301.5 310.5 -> 1.06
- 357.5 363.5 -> 1.06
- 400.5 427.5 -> 1.01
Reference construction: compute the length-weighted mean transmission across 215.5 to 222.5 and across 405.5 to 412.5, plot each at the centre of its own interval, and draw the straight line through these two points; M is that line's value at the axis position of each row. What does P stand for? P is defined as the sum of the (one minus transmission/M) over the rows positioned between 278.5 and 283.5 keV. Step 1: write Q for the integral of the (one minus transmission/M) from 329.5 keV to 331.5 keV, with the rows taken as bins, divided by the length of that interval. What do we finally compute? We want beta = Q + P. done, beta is 0.0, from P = 0.04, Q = 0.00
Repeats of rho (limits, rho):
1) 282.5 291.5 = 1.05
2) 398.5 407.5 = 1.02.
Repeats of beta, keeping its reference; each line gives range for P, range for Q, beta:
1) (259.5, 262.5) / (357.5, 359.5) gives 0.1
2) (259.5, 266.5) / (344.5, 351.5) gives 0.1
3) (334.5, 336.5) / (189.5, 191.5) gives 0.5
